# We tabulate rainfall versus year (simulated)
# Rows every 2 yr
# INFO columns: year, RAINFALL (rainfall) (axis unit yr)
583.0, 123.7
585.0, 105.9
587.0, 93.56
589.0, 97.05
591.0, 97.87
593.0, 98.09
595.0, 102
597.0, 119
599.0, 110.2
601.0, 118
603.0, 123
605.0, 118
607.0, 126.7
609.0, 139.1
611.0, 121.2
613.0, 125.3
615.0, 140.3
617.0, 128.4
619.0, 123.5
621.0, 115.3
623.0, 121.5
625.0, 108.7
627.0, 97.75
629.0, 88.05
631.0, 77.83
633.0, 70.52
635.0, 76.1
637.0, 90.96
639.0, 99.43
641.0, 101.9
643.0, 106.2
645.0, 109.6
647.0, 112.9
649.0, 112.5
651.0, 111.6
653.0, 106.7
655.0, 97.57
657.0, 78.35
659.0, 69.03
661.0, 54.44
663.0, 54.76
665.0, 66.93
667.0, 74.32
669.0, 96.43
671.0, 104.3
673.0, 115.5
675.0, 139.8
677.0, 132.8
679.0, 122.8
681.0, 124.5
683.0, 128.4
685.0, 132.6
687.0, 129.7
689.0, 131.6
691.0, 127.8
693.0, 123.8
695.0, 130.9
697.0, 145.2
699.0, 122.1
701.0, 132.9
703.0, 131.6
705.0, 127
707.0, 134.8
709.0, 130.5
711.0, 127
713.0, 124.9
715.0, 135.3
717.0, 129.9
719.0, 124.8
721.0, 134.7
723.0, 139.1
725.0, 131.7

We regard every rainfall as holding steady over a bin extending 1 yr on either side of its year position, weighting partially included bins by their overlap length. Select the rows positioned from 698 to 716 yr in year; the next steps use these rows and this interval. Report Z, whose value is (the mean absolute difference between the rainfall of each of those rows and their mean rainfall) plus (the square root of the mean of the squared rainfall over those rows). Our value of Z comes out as 133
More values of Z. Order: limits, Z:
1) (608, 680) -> 124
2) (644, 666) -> 113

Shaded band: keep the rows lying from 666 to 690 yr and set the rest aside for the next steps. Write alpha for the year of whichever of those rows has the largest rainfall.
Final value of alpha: 675.0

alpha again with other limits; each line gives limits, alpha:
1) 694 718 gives 697.0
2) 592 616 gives 615.0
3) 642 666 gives 647.0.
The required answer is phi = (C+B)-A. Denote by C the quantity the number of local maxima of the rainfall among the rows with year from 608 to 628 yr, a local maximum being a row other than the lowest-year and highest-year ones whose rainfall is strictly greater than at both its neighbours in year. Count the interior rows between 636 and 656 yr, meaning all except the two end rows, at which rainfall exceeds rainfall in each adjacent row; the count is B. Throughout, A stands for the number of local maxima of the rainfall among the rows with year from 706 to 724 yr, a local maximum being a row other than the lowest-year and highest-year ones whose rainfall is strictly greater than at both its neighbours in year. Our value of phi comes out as 2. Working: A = 1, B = 1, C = 2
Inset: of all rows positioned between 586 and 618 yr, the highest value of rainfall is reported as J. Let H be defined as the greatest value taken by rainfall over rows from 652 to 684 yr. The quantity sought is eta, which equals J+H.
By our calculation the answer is 280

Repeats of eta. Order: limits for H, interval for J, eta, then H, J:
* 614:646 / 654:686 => 280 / 140.3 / 139.8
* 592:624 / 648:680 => 280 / 140.3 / 139.8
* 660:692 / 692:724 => 285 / 139.8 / 145.2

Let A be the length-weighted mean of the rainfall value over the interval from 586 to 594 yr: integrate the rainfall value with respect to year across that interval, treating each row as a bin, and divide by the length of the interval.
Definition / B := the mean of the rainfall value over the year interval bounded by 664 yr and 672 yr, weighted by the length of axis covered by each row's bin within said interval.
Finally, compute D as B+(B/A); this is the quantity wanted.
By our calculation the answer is 86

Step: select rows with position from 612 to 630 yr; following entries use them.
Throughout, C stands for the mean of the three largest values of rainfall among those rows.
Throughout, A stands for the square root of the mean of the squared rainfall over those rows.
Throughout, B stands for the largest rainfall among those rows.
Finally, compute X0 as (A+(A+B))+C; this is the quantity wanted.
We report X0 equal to 507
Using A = 118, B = 140.3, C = 131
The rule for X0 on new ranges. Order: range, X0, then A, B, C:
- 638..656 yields 438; 107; 112.9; 112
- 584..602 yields 445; 105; 119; 116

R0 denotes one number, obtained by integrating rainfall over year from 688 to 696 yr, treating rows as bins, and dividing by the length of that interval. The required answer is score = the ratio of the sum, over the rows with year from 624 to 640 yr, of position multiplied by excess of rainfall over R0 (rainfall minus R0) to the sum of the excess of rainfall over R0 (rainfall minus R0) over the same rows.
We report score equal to 632.4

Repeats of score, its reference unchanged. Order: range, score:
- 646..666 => 658.9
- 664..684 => 667.6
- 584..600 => 591.2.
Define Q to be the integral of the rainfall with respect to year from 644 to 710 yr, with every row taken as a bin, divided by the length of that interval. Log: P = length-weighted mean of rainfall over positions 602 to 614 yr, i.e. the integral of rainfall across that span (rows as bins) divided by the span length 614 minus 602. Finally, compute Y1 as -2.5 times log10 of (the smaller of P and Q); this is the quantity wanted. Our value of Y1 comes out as -5.13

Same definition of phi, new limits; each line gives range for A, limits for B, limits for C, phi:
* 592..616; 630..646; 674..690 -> -2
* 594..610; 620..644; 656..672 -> -1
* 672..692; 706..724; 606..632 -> 1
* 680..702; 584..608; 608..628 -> 1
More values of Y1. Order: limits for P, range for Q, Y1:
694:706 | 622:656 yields -4.99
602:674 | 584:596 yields -4.99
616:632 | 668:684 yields -5.08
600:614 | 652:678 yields -4.90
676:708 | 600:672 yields -5.02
